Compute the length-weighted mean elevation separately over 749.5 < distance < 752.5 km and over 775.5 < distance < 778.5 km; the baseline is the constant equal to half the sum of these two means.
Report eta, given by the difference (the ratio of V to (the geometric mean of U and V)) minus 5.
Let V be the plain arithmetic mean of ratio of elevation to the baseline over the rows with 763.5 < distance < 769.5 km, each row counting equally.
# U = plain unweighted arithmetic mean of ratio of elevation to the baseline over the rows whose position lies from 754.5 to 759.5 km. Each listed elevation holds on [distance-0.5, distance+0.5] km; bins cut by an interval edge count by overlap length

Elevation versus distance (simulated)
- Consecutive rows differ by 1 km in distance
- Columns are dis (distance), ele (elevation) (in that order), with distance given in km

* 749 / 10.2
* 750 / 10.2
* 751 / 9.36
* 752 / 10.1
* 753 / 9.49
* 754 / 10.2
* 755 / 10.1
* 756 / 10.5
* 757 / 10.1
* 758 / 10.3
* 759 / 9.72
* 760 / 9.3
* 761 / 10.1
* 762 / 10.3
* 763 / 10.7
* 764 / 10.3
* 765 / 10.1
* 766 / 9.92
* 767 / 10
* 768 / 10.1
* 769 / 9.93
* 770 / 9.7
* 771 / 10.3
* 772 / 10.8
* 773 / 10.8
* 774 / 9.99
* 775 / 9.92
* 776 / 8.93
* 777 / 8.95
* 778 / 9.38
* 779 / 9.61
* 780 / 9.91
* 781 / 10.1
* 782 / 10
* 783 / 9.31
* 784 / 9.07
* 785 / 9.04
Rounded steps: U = 1.07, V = 1.06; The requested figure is -4.00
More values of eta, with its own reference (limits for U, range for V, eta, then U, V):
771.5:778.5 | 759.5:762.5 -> -4.00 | 1.04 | 1.04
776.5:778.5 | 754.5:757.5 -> -3.94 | 0.97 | 1.08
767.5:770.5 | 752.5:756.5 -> -3.99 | 1.04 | 1.06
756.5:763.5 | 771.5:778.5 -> -4.01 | 1.06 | 1.04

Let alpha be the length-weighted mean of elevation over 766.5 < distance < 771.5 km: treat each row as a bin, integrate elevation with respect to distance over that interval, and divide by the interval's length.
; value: 10.0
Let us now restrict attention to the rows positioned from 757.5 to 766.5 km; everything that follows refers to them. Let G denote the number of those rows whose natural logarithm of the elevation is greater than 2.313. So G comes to 4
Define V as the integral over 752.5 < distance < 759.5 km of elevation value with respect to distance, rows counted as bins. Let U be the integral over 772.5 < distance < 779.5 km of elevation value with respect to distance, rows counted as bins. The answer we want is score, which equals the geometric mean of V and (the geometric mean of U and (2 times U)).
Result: 82.0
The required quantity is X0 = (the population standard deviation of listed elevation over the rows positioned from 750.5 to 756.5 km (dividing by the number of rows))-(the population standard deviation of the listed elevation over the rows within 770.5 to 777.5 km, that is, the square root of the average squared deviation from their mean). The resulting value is -0.32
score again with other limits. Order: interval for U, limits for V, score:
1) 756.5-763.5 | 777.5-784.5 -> 82.0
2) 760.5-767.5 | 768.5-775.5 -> 84.9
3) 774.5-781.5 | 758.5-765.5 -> 81.6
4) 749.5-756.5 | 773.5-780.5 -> 81.2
